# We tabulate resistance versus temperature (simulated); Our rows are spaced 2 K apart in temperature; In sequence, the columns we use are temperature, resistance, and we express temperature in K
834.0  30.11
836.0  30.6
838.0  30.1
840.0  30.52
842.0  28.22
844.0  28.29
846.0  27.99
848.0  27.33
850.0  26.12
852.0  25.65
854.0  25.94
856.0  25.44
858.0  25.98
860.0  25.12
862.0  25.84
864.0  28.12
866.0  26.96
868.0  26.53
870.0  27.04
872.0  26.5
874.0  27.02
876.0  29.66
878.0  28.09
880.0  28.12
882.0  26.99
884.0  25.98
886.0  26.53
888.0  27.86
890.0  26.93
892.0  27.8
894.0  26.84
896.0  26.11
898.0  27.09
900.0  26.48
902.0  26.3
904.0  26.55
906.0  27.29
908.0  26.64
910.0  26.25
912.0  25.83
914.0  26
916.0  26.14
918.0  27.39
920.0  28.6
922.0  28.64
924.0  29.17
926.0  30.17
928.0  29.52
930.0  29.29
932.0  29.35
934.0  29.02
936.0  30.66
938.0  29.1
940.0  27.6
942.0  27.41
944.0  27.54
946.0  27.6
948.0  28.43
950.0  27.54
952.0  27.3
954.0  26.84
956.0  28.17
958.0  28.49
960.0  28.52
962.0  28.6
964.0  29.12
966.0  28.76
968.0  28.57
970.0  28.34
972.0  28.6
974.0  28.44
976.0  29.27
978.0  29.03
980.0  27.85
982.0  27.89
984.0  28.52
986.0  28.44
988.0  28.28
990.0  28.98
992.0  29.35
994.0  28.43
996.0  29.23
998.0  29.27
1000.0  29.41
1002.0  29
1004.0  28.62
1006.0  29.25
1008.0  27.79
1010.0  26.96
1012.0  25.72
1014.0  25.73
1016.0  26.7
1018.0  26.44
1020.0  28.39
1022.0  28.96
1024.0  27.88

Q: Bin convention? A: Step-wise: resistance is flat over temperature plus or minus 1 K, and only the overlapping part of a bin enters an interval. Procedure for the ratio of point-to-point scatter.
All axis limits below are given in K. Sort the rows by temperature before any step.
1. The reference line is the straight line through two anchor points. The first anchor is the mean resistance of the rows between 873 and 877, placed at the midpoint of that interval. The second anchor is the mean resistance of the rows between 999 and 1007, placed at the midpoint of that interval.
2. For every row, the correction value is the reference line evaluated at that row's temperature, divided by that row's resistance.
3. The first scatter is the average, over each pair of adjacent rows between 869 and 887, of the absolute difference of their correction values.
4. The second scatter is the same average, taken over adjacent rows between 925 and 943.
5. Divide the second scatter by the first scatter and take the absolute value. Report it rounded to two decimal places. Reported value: 0.70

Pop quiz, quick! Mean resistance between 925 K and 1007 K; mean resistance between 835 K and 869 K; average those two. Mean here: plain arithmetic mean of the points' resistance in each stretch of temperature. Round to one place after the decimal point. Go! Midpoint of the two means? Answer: 28.0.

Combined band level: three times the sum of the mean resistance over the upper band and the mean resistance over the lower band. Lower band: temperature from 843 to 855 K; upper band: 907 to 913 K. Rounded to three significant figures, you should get 159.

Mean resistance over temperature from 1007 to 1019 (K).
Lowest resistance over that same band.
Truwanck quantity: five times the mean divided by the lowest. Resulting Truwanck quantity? 5.16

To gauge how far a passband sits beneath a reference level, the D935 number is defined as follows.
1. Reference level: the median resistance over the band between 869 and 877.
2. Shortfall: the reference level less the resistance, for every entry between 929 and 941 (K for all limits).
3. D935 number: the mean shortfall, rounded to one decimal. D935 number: -2.1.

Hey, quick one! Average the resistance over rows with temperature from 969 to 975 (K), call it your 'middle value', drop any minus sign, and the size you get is 28.5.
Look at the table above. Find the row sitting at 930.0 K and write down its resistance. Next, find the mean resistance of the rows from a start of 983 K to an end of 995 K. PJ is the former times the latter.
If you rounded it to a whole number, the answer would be 840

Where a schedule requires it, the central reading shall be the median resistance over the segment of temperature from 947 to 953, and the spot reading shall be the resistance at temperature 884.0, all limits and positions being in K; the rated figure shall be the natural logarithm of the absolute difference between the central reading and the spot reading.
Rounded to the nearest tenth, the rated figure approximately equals 0.4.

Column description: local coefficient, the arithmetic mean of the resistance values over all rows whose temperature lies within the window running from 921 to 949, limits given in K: 28.8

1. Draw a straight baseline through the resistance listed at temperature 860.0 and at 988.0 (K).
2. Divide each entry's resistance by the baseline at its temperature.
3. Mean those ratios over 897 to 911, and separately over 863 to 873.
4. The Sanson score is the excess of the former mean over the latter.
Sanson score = -0.05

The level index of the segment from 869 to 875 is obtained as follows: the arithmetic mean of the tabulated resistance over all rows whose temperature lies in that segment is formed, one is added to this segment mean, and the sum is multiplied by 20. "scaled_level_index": 557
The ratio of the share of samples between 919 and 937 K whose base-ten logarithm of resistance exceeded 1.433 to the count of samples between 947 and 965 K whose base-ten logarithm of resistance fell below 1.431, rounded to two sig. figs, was 1.0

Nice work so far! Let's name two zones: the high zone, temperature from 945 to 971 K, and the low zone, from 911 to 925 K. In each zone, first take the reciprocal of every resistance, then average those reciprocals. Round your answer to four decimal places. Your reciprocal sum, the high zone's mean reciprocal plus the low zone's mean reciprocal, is 0.0721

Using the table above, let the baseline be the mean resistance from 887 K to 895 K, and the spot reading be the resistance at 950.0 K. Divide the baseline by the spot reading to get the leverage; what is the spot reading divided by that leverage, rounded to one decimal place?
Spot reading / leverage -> 27.7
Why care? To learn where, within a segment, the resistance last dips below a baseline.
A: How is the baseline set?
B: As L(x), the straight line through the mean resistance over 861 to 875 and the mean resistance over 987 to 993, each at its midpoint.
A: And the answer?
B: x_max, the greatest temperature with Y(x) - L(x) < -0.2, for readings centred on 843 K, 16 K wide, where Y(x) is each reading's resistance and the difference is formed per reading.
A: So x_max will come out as 850.0 K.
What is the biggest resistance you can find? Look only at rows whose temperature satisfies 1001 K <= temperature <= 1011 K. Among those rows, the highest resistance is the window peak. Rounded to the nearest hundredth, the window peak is 29.25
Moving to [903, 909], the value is 27.29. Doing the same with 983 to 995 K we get 29.35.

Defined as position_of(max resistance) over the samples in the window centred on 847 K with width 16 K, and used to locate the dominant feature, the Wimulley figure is 840.0 K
